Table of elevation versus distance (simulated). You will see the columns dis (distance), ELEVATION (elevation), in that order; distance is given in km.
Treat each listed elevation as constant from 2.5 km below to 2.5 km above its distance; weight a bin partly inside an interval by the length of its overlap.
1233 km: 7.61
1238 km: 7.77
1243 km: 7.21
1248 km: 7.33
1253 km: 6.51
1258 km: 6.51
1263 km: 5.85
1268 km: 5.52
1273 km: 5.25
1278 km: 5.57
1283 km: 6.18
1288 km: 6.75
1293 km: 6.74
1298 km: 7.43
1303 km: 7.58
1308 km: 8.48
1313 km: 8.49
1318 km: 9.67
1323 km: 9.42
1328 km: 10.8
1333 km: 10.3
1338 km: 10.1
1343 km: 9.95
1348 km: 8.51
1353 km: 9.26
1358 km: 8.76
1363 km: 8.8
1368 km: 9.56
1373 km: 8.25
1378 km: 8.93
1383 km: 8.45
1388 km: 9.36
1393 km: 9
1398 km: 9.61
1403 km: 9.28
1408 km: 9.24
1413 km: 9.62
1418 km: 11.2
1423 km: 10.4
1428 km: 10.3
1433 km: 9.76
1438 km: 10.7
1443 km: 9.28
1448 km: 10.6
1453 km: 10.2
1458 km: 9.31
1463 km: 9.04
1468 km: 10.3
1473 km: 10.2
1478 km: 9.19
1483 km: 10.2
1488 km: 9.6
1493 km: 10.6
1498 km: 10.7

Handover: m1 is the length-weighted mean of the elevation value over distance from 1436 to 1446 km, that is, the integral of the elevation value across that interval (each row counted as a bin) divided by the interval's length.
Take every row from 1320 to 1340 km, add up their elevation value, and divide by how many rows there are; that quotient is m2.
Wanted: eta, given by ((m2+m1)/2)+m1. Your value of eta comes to 20.1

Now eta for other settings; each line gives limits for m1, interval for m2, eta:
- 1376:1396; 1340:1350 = 18.0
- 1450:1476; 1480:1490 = 19.7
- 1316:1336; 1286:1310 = 18.8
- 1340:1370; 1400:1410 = 18.4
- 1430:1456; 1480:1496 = 20.2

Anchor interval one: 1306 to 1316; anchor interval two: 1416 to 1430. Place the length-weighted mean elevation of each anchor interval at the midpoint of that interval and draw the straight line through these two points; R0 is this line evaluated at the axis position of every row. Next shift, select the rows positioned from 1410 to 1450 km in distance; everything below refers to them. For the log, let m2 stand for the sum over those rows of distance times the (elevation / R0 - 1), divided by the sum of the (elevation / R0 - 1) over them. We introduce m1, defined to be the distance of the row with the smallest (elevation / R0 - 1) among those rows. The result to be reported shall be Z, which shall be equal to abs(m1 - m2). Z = 6.7 km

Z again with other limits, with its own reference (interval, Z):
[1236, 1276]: 5.7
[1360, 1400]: 8.1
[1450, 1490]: 6.4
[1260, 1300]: 4.8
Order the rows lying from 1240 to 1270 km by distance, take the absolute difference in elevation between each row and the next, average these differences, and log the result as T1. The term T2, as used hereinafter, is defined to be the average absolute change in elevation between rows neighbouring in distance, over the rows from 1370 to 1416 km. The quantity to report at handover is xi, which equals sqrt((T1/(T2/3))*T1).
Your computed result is 1.0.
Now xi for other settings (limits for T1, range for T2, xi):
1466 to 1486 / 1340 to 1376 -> 1.4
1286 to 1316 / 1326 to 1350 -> 0.8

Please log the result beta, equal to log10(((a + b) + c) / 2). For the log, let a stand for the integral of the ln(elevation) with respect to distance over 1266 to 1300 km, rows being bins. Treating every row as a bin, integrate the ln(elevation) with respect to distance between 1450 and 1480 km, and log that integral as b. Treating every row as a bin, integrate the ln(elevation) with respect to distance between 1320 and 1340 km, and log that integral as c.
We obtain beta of 1.95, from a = 62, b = 68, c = 46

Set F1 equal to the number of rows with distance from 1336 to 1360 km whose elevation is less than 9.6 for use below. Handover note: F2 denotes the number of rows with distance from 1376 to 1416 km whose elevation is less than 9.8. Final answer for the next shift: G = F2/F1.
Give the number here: 3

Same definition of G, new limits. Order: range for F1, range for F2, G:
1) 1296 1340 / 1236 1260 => 1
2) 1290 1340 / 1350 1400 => 2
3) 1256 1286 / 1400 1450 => 1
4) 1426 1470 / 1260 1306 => 3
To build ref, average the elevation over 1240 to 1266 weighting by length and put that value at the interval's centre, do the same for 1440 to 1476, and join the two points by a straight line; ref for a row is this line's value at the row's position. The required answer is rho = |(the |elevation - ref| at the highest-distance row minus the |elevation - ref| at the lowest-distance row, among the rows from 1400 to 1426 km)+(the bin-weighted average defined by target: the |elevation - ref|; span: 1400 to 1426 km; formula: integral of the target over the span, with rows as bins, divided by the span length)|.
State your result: 1.6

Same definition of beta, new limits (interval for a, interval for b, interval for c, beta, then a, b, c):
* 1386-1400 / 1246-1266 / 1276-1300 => 1.75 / 31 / 37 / 45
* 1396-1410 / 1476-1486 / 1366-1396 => 1.78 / 31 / 23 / 66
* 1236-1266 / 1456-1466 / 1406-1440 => 1.90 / 57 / 22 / 79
